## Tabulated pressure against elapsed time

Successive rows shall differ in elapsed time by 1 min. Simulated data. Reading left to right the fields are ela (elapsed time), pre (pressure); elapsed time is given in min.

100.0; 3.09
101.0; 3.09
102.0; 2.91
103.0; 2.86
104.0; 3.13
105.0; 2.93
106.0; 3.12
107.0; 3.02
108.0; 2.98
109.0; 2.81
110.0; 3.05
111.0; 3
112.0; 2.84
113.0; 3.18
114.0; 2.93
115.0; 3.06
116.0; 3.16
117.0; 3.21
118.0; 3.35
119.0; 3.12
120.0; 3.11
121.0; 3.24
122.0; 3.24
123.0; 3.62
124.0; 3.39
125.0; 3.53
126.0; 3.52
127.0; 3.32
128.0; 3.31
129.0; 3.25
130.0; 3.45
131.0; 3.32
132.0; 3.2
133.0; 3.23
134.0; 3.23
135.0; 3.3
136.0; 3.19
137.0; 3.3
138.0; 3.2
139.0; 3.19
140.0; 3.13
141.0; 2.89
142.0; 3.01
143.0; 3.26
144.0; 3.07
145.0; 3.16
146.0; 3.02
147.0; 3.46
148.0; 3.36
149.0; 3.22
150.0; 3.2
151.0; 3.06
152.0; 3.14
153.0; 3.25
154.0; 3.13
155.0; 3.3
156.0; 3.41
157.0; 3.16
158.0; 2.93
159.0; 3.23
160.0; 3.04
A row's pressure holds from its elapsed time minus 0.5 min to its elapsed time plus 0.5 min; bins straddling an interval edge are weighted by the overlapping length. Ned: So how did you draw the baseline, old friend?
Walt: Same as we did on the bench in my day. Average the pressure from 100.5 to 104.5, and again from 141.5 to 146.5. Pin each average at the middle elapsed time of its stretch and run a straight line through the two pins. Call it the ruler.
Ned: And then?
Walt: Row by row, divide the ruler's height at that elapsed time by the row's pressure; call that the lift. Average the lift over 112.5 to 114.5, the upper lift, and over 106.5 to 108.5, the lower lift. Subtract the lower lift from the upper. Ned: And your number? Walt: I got -0.011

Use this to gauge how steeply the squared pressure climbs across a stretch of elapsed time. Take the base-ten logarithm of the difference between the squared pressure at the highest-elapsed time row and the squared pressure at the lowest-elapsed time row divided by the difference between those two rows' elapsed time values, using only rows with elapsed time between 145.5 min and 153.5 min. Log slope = -0.69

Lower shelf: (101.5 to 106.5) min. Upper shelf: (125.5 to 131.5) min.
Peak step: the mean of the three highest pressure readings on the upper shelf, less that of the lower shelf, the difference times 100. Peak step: 37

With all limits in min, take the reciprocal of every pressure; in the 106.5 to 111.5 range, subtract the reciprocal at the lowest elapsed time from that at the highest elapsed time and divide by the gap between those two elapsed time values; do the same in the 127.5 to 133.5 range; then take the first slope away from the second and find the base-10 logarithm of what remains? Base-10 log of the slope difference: -3.0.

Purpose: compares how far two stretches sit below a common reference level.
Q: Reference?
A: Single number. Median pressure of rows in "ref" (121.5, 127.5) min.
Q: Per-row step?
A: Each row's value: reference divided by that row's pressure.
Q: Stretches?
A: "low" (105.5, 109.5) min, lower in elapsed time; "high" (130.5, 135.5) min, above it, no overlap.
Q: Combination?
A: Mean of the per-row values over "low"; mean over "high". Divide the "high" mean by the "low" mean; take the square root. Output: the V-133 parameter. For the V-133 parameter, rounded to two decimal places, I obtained 0.96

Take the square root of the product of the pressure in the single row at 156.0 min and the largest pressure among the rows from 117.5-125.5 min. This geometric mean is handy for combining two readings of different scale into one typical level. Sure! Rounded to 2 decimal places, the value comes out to 3.51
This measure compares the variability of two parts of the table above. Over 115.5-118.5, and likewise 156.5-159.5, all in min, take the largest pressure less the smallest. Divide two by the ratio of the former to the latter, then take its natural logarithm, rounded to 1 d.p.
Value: 1.1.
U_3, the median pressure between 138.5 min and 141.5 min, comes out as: 3.13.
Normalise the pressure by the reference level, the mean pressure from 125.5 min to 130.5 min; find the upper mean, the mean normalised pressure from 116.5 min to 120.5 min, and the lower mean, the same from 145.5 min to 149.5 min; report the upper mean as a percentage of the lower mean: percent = 98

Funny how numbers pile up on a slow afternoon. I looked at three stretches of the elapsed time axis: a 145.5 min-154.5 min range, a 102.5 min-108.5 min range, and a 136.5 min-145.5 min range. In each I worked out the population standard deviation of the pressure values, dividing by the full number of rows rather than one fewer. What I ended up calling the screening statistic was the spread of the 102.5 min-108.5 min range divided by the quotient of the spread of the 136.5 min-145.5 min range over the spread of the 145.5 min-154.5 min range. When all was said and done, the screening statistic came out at 0.106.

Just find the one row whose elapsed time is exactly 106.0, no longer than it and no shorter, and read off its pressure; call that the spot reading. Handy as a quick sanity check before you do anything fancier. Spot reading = 3.12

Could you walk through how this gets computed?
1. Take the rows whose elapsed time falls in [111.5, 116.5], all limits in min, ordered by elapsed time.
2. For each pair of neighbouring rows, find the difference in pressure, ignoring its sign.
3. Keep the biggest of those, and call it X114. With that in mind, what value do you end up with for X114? 0.34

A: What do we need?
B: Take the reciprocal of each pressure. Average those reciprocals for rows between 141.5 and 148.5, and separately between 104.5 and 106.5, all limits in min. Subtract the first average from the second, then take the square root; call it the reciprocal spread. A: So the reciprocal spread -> 0.13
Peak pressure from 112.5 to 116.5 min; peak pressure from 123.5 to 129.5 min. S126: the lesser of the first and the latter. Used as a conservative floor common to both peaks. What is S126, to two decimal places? 3.18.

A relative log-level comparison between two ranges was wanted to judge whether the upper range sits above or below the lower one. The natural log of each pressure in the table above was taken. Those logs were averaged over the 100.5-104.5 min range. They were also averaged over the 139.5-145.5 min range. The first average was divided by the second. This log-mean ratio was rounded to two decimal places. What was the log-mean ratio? 0.97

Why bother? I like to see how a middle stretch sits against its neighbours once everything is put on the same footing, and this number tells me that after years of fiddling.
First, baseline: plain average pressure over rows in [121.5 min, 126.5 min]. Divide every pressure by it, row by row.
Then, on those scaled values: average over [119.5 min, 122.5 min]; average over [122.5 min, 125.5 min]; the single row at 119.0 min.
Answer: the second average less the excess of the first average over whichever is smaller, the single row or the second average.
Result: 0.99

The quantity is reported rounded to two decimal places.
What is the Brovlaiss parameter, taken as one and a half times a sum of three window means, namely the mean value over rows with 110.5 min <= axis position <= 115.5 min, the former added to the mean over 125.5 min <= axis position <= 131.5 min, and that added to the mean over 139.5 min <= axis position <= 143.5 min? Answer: 14.15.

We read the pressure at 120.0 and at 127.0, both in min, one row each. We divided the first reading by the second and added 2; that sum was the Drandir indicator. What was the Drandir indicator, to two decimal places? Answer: 2.94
